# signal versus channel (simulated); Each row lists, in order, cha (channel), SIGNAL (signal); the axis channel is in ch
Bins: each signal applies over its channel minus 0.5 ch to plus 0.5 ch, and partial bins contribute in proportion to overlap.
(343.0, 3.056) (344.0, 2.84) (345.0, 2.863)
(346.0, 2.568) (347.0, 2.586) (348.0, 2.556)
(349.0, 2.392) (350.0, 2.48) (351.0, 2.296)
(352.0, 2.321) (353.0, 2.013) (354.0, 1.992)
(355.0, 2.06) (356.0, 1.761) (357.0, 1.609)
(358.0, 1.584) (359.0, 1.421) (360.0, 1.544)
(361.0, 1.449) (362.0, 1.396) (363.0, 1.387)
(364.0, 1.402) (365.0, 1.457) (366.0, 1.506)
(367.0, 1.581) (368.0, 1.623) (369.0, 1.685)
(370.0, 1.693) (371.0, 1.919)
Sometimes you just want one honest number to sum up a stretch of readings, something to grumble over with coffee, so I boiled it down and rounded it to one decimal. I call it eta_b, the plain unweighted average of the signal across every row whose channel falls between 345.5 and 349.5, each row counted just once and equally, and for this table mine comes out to 2.5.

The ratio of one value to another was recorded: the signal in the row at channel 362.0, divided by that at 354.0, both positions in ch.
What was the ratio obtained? 0.70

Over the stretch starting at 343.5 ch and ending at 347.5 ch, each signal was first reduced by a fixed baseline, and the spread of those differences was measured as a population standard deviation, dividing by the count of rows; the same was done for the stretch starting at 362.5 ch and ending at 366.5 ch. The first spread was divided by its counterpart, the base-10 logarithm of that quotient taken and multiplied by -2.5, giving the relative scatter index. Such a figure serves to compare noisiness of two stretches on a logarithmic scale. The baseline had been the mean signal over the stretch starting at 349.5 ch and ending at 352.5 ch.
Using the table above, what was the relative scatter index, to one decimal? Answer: -1.2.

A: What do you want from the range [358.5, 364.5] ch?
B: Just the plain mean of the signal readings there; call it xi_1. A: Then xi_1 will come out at 1.4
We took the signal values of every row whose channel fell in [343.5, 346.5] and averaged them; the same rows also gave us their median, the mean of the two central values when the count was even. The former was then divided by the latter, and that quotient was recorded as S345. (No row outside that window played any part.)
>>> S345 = 0.97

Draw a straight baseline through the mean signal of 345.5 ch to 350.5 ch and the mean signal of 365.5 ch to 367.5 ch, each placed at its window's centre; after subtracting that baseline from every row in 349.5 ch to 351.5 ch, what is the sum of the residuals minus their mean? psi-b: 0.00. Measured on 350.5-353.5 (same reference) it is -0.19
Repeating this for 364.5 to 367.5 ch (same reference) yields -0.11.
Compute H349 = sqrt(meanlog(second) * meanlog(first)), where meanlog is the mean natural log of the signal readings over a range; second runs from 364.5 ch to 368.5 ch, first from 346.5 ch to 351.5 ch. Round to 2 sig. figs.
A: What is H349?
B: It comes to 0.62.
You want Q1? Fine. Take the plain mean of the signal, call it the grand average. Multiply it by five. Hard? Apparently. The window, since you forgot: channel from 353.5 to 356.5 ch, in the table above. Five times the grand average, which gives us 10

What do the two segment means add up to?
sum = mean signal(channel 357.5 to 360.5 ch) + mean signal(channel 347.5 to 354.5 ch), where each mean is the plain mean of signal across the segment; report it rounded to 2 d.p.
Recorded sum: 3.81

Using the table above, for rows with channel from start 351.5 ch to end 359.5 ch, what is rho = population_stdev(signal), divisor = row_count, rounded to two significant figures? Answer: 0.28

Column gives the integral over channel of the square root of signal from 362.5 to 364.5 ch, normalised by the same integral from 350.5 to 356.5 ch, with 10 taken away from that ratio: -9.7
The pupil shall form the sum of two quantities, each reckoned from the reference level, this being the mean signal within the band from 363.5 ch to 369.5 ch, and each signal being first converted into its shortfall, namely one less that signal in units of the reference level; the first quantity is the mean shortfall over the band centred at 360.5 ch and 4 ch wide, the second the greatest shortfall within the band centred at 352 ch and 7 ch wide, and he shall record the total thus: -0.23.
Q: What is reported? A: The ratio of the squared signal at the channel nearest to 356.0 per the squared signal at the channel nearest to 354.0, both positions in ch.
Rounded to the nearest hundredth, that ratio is 0.78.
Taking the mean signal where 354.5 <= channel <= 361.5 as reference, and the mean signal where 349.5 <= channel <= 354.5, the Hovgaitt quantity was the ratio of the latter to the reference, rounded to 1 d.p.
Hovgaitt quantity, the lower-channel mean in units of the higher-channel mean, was 1.4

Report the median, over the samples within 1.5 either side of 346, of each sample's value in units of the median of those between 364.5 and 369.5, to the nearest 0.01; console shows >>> 1.64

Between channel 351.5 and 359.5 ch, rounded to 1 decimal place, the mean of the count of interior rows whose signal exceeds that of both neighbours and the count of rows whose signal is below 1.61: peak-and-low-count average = 2.0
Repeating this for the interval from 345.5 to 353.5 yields 1.5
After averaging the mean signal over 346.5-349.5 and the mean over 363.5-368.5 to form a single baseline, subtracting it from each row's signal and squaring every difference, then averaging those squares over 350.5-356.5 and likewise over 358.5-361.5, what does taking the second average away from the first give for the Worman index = -0.26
